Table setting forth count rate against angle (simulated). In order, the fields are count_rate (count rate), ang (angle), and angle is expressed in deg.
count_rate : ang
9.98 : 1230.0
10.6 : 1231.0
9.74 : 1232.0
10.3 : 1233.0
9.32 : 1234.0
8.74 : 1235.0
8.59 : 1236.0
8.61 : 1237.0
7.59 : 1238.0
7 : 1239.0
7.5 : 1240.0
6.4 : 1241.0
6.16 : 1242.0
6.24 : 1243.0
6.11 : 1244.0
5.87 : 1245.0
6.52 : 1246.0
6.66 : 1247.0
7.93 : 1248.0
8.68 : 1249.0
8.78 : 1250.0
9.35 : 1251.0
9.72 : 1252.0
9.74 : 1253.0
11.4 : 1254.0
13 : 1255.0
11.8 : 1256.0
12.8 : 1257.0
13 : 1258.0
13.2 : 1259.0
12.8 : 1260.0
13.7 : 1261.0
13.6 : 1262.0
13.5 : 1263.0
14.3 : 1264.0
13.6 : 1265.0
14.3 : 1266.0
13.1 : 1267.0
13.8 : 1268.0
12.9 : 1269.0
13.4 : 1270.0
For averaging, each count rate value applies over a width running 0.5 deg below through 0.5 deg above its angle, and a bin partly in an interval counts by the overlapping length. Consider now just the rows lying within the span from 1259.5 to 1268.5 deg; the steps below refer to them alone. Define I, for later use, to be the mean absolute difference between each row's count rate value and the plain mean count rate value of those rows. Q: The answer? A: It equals 0.3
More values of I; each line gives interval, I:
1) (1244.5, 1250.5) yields 1.1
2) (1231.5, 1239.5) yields 0.8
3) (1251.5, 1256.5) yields 1.1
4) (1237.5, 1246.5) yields 0.5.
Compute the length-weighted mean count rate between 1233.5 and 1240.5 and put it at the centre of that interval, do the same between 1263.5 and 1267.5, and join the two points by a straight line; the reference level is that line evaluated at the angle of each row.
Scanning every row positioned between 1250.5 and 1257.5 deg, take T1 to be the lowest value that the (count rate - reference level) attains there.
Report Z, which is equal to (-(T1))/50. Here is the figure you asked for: 0.032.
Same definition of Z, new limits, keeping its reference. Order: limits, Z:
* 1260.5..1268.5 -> 0.020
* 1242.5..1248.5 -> 0.078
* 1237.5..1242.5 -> 0.060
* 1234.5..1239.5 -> 0.032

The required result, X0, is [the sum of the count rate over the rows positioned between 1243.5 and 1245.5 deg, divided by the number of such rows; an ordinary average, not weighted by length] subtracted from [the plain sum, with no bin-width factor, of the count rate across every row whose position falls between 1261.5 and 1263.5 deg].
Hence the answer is 21.1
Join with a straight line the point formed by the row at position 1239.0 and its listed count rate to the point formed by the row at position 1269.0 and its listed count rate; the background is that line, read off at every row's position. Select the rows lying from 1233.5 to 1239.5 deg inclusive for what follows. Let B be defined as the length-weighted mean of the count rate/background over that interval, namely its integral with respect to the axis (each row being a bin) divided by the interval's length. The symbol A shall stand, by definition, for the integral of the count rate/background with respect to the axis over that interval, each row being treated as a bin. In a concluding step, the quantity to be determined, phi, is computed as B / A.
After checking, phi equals 0.17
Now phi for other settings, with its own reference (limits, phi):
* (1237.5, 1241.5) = 0.25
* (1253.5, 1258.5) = 0.20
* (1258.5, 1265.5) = 0.14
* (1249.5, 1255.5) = 0.17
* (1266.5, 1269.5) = 0.33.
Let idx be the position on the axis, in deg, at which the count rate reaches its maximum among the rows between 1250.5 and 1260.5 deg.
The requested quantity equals 1259.0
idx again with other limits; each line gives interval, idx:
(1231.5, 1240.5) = 1233.0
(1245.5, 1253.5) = 1253.0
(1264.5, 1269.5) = 1266.0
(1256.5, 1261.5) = 1261.0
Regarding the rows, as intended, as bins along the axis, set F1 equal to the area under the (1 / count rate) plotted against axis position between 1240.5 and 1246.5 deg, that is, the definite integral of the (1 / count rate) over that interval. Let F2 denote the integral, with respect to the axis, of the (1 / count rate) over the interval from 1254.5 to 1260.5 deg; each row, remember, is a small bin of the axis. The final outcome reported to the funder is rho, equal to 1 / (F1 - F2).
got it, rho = 2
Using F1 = 0.97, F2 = 0.47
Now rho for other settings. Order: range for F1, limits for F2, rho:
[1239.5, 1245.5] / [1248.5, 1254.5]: 3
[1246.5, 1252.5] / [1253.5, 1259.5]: 4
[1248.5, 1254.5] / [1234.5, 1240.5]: -8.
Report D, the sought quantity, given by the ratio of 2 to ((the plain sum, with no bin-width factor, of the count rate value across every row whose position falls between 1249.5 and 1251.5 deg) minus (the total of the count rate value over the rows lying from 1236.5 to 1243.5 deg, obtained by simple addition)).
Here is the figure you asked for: -0.06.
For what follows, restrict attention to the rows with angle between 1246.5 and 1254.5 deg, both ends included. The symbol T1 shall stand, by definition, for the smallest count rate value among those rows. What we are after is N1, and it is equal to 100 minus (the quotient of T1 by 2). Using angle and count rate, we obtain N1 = 96.7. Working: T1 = 6.66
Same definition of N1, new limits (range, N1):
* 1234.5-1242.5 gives 96.9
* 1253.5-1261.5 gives 94.3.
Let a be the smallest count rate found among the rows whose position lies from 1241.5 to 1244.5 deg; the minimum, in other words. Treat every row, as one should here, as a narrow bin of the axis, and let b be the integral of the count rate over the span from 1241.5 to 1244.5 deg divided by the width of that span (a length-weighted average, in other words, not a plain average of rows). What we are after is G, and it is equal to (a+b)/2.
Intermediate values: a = 6.11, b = 6.2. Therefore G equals 6.1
